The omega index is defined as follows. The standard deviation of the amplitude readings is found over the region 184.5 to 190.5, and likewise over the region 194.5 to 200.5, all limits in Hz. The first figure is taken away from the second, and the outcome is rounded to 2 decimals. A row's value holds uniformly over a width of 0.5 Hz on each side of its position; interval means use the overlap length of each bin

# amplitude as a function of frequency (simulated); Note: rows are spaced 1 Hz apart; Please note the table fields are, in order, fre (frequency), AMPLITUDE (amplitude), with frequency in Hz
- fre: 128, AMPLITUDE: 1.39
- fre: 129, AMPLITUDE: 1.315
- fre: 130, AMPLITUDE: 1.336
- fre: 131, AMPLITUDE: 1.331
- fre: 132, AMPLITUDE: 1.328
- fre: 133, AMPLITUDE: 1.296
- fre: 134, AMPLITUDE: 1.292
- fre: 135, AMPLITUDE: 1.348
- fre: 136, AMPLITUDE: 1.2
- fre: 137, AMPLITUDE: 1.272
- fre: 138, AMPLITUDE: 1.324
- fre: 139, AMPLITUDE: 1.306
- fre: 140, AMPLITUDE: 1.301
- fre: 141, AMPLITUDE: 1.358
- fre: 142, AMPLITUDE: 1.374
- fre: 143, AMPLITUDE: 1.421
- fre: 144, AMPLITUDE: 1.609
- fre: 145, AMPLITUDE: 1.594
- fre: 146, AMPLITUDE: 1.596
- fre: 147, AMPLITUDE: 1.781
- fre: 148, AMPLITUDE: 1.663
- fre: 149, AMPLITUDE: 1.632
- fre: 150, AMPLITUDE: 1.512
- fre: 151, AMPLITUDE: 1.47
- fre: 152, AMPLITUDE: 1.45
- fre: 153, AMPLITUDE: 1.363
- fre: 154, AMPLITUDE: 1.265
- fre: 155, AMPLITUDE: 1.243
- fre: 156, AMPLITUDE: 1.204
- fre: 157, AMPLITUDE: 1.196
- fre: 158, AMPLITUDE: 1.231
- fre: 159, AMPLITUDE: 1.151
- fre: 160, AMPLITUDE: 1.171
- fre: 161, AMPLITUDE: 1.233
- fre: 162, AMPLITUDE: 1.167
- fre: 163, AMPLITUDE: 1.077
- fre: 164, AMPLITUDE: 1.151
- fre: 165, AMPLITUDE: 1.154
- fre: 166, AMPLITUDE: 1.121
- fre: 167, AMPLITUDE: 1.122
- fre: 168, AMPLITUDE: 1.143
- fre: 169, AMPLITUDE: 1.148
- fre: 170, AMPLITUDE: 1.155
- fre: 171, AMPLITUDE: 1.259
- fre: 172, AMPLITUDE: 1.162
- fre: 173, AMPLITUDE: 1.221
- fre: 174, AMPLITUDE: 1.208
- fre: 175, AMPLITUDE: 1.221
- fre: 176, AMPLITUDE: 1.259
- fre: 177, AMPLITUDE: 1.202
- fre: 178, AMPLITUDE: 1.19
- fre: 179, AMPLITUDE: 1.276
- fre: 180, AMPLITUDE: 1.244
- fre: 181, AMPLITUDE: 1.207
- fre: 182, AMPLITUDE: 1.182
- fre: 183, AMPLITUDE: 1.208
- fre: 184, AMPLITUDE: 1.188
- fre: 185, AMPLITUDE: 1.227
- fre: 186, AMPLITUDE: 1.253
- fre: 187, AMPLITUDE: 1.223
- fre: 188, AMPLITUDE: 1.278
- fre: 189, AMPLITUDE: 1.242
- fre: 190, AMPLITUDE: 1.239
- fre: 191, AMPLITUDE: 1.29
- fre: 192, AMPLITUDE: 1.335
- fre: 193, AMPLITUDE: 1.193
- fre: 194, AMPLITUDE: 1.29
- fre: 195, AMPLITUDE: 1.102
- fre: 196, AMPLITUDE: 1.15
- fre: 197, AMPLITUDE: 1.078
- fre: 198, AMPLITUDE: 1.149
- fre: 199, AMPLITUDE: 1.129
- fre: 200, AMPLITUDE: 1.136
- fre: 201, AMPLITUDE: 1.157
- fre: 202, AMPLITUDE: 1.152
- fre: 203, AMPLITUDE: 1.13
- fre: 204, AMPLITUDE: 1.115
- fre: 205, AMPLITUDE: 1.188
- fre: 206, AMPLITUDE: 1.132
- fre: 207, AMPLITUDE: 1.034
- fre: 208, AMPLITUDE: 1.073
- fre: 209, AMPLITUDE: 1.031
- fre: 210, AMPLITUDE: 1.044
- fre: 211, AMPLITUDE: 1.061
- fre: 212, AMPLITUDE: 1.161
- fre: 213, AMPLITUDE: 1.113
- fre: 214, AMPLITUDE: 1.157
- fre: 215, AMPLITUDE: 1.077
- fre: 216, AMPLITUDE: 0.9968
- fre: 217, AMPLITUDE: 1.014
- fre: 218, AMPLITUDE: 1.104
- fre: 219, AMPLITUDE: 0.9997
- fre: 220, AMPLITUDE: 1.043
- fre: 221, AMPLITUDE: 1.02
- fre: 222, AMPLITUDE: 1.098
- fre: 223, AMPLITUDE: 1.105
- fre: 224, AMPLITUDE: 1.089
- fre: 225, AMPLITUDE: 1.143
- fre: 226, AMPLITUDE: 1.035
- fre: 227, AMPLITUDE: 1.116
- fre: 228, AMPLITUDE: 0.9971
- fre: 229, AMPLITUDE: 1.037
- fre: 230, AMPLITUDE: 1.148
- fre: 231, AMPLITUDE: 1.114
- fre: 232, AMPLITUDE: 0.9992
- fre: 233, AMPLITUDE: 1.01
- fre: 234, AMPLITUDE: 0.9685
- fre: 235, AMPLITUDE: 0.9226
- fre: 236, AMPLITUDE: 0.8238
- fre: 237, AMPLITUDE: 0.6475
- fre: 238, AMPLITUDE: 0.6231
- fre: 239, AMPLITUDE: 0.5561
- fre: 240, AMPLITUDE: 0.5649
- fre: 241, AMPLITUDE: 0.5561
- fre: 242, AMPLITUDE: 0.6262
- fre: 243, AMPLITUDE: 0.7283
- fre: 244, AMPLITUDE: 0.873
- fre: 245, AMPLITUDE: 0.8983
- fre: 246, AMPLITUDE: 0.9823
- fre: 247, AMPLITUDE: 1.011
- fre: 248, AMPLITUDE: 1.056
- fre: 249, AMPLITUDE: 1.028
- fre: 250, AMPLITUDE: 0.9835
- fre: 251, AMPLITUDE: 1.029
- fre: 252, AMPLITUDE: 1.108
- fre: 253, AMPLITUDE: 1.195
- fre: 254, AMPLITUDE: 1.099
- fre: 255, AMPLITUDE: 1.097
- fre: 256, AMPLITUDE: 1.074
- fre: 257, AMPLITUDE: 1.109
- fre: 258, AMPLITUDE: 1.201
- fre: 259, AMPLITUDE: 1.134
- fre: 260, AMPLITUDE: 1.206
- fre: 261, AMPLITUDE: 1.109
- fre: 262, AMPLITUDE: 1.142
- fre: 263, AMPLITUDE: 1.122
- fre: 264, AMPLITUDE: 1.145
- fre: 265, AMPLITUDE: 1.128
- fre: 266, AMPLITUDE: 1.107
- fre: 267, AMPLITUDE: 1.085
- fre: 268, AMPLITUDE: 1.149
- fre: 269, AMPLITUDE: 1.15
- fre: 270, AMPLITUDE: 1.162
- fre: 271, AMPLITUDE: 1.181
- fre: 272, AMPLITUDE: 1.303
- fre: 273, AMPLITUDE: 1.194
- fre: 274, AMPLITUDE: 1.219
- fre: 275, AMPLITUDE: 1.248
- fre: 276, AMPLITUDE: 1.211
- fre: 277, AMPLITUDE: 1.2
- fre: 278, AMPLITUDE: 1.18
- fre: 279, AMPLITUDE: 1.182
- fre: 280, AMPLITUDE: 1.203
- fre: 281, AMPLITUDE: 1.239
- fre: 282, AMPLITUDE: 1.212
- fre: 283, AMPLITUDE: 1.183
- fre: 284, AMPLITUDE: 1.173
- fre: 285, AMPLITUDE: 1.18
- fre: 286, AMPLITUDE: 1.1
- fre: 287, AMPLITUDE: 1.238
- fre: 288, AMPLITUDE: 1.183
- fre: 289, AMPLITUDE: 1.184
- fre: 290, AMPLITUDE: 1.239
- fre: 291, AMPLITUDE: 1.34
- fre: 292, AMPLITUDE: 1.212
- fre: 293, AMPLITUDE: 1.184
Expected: 0.01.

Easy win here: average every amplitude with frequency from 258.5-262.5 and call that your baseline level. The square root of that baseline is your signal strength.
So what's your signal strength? 1.07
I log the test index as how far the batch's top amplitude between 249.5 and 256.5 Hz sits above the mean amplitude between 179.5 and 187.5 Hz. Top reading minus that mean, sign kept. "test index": -0.02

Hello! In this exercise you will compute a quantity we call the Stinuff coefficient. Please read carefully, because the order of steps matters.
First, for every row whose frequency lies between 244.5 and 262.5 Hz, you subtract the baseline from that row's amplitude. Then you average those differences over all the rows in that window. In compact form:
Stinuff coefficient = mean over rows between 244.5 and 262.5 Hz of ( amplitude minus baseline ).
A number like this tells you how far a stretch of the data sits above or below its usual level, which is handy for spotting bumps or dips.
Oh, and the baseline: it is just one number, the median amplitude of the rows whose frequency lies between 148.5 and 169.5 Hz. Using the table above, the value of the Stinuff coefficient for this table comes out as -0.11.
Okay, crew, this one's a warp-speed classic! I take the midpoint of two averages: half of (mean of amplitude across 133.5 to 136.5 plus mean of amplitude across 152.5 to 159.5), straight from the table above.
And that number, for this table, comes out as 1.26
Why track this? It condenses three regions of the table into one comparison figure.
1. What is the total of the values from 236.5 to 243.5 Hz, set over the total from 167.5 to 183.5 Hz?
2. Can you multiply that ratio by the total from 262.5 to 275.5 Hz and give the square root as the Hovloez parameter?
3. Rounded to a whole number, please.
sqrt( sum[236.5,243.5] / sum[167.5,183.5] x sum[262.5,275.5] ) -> 2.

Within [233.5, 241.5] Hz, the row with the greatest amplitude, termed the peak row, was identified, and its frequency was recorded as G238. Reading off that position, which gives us 234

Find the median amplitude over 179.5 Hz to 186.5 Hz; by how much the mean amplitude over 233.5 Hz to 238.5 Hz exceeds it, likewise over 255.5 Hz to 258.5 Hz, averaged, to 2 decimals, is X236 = -0.25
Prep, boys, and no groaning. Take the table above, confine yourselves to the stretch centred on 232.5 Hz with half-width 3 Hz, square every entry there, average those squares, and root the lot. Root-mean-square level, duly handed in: 1.0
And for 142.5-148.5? 1.6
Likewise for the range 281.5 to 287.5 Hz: 1.2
